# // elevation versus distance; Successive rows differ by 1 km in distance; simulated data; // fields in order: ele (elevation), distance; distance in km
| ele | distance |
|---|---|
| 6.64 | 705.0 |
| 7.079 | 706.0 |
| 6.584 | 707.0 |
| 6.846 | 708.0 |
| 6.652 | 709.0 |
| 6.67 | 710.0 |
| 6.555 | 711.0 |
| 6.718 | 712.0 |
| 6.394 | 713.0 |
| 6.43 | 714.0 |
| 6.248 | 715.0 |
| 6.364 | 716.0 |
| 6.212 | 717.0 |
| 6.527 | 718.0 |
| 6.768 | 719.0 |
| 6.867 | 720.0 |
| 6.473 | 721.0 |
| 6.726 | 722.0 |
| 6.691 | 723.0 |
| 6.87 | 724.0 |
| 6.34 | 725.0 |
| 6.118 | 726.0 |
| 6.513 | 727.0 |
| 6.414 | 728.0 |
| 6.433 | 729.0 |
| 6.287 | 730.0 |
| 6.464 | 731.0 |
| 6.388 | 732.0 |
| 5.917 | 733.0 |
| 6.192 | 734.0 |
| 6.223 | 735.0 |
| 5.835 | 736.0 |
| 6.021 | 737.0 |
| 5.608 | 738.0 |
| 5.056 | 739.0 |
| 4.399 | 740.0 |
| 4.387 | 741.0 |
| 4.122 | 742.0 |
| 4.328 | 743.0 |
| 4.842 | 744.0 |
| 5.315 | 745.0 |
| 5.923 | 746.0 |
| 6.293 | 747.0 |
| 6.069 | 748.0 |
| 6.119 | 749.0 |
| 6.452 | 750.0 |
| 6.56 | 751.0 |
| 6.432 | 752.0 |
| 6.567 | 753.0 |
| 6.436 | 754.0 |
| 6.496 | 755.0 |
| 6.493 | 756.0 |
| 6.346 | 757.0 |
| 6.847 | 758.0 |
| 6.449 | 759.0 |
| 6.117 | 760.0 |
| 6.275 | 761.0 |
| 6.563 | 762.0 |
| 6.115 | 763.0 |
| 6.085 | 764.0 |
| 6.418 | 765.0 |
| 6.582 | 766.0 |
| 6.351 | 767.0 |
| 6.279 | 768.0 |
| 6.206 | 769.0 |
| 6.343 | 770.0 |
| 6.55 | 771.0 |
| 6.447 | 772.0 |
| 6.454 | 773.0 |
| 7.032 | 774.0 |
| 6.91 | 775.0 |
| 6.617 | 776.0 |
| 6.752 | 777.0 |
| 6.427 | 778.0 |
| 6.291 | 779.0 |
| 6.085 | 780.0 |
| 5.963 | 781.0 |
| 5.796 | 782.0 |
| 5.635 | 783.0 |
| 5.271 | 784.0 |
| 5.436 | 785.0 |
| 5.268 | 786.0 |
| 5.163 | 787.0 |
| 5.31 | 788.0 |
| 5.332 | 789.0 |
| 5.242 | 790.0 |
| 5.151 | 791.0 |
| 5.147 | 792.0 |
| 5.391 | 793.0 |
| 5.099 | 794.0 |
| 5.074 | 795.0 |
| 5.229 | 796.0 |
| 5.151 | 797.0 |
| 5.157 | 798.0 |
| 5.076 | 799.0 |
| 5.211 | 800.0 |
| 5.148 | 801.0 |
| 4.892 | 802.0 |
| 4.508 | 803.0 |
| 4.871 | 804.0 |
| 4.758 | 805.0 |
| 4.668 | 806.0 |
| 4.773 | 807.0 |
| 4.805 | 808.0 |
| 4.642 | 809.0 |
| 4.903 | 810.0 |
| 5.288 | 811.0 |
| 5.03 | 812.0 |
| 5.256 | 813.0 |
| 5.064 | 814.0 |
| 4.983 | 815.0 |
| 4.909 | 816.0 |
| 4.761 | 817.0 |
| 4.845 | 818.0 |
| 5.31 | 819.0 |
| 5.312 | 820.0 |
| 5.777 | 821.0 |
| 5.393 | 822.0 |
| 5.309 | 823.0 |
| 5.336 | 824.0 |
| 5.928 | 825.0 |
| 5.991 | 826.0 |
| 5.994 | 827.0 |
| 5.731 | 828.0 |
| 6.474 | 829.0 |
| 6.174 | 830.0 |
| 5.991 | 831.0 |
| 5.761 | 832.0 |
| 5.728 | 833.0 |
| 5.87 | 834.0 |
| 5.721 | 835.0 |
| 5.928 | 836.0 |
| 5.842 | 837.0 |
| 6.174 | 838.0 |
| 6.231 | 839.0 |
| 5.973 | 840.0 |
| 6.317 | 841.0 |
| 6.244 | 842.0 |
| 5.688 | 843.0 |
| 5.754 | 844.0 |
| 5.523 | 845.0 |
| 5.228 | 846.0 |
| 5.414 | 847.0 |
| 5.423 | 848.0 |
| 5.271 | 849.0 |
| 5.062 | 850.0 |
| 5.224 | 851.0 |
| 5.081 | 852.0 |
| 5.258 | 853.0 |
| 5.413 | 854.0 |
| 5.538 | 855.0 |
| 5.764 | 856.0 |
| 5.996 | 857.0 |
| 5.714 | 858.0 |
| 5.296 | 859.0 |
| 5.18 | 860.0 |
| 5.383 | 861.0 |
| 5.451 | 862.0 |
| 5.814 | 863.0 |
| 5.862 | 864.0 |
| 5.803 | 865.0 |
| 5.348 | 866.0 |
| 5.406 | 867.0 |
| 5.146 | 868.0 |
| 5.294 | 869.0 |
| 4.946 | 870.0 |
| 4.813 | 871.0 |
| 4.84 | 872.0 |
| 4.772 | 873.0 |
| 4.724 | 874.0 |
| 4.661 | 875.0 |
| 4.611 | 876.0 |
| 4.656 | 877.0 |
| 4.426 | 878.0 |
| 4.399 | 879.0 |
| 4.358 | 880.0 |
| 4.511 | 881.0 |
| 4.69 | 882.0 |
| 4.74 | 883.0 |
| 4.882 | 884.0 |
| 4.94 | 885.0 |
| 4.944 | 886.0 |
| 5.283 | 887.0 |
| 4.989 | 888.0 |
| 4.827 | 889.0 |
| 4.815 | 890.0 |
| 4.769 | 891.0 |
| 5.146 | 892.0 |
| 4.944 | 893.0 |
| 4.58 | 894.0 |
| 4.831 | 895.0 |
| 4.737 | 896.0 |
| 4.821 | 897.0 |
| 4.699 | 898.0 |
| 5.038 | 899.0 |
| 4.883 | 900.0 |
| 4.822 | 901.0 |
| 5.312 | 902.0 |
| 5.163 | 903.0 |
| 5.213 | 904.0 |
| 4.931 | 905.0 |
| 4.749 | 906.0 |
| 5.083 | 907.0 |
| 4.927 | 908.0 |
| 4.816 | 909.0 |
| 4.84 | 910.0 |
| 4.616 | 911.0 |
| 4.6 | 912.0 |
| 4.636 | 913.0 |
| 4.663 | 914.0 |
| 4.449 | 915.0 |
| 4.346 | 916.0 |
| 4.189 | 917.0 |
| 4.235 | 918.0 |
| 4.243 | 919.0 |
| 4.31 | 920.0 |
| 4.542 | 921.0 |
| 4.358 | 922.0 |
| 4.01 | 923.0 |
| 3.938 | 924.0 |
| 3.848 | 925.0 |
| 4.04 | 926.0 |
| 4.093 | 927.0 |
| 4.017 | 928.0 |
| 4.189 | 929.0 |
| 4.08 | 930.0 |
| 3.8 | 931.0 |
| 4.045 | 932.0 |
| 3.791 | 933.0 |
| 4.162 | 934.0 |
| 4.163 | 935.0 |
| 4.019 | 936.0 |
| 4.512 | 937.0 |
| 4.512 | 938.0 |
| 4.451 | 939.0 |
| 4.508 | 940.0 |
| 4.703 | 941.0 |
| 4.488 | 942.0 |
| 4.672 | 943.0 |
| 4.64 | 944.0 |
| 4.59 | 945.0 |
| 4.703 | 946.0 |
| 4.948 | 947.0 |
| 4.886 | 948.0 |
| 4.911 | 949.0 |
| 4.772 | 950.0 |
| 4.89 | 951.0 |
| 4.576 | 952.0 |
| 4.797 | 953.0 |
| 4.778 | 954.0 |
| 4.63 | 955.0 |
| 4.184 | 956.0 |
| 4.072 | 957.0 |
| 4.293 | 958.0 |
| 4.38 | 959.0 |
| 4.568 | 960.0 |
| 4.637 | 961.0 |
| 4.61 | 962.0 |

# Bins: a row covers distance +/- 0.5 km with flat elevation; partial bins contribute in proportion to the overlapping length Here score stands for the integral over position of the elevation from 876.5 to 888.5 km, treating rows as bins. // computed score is 56.8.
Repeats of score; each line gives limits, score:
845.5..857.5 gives 64.7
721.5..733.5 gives 77.2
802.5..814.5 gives 58.6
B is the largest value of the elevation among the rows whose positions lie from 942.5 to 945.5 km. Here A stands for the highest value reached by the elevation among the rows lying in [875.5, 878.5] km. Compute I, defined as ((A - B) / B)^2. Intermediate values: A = 4.656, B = 4.672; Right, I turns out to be 0.0000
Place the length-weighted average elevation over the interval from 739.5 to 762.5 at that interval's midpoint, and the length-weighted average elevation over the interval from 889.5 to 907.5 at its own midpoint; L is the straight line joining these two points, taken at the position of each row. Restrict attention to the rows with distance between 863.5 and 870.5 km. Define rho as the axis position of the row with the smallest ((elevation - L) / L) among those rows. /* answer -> 870.0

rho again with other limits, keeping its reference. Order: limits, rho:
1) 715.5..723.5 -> 717.0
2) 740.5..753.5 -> 742.0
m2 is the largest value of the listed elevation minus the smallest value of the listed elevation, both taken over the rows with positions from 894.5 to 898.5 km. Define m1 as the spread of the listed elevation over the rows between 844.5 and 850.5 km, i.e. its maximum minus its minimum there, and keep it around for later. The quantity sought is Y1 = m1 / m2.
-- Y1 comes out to 3.5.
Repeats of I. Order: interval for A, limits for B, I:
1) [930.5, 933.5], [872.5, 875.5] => 0.0232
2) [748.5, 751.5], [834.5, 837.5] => 0.0114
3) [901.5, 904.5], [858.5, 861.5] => 0.0002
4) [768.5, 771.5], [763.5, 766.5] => 0.0000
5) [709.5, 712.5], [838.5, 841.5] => 0.0040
